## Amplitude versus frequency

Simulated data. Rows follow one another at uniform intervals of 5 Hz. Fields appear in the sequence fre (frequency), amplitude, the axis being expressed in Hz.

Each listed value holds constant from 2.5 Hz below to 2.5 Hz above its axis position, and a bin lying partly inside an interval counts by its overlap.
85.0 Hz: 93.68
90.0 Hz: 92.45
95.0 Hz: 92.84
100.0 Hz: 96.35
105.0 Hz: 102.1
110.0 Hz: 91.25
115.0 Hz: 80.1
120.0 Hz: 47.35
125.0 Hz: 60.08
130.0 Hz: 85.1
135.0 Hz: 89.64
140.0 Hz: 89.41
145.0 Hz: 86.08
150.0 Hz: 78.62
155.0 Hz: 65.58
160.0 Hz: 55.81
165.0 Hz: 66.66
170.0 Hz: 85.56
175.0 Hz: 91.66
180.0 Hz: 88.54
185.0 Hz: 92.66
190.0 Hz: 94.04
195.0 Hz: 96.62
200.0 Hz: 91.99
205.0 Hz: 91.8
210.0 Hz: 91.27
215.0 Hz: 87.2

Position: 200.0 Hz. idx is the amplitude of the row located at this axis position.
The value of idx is 91.99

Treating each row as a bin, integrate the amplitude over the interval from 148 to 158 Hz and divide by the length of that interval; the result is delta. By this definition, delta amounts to 71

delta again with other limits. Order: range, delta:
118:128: 56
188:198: 95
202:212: 92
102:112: 97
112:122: 66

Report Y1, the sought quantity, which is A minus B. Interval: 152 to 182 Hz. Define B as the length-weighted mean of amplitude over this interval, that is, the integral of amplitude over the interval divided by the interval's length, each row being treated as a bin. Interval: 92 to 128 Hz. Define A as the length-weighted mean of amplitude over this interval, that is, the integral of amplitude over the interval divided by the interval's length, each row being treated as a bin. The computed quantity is 6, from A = 82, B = 75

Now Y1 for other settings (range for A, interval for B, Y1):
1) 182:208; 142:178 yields 17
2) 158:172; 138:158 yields -10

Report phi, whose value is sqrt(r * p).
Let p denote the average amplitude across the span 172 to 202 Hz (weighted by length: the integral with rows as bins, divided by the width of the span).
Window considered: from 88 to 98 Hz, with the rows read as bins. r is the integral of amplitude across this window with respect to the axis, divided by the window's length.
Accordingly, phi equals 92.7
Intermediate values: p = 92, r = 93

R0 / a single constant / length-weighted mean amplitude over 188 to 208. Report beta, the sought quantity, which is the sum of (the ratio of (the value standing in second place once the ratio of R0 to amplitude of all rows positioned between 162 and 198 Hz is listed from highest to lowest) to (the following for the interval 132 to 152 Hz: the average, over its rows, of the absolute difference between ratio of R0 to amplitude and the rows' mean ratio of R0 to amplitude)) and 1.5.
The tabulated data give 24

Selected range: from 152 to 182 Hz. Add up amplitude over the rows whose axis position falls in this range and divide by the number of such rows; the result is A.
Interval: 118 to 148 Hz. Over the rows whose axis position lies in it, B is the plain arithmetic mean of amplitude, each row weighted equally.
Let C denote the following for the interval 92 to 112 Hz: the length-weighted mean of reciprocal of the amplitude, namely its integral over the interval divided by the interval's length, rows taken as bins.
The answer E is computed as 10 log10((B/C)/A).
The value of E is 19.8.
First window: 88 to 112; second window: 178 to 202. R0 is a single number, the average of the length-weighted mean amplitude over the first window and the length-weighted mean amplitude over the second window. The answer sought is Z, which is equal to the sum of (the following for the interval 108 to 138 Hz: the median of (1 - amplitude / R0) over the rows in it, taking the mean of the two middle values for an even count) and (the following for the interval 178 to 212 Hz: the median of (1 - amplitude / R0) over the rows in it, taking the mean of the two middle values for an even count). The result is 0.14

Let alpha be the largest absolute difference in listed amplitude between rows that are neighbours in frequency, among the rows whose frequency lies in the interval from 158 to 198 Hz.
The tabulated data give 19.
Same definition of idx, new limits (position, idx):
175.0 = 91.66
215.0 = 87.2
